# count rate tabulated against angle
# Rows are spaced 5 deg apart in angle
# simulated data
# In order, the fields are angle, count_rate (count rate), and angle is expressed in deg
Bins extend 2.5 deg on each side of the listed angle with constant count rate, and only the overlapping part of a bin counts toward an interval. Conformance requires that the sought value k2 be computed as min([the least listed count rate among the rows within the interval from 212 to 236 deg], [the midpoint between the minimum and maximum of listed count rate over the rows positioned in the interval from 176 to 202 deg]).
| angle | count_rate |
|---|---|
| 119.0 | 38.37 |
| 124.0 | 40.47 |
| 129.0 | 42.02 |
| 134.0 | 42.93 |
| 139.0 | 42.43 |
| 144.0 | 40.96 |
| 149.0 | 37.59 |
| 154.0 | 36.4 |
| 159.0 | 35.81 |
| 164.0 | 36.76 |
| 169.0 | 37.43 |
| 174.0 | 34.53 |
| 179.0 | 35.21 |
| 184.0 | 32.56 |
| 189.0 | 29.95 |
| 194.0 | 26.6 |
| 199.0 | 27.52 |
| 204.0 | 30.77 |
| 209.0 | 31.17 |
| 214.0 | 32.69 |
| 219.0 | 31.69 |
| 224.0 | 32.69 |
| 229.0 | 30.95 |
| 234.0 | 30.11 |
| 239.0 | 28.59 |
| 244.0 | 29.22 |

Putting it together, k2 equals 30.1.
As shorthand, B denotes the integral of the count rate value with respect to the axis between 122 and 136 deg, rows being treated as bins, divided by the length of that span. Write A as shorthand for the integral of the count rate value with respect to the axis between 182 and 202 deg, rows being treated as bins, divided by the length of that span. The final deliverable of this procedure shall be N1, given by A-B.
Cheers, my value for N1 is -13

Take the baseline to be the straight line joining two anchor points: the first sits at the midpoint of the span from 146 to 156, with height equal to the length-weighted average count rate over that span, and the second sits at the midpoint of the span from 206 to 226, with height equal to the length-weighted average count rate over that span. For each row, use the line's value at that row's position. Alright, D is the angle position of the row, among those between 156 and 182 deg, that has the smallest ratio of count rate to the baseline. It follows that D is 174.0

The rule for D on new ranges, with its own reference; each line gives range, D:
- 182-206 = 194.0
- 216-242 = 239.0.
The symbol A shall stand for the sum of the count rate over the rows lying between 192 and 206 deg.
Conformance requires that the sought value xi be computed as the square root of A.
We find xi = 9.21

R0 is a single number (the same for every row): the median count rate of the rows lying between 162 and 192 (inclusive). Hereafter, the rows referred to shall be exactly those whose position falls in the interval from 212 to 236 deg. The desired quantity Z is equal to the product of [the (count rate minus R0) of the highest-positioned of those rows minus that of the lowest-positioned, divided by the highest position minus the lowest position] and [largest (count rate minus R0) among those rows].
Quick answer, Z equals 0.3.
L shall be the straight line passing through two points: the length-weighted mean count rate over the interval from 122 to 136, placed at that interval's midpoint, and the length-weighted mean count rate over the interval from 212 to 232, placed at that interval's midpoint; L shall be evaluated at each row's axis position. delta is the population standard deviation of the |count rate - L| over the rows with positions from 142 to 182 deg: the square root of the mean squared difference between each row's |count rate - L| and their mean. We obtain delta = 0.9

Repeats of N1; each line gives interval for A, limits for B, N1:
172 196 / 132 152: -9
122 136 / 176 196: 11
